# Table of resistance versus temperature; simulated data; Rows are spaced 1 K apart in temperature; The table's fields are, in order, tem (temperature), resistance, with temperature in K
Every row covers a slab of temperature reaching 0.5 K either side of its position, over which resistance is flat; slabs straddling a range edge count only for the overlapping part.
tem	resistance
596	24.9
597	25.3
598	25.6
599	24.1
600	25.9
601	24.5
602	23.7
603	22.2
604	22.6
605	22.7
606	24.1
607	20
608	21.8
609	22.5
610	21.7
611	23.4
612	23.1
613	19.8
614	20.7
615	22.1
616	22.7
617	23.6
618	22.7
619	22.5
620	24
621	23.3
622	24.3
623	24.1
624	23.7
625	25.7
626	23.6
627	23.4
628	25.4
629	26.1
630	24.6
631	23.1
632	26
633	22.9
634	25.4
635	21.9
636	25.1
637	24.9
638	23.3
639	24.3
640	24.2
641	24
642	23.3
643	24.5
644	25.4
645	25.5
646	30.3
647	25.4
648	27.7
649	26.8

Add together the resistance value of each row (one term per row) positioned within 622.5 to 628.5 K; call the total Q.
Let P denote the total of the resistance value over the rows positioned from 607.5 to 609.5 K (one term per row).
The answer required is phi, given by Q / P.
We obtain 3.3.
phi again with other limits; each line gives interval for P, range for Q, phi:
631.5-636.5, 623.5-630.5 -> 1.4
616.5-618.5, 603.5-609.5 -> 2.9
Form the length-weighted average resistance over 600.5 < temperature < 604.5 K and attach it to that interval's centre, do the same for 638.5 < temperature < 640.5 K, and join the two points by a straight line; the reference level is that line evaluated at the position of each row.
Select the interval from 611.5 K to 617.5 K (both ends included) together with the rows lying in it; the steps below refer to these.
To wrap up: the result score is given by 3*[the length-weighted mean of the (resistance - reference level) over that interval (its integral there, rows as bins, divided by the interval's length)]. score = -4.7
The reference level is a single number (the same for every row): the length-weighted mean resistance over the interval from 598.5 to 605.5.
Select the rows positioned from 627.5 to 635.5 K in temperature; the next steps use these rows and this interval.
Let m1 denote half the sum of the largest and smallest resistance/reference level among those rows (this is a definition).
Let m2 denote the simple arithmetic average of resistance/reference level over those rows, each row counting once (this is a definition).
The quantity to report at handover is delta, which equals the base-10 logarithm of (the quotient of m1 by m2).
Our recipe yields -0.008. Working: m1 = 1.01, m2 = 1.032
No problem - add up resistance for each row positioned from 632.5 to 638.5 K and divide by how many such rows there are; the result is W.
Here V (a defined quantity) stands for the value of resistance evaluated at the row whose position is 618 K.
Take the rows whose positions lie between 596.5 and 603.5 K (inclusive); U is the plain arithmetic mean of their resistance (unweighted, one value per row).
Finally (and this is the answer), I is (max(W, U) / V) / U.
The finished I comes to 0.0441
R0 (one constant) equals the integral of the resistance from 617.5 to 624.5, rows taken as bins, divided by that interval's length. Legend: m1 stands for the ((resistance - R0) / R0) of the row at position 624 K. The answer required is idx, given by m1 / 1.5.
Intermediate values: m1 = 0.01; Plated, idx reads 0.01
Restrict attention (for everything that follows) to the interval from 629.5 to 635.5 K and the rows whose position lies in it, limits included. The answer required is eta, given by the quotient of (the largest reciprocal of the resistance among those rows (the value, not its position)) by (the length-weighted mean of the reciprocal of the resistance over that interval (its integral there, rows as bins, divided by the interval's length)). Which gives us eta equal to 1.09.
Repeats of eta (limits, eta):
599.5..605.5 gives 1.06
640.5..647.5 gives 1.09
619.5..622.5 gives 1.02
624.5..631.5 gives 1.06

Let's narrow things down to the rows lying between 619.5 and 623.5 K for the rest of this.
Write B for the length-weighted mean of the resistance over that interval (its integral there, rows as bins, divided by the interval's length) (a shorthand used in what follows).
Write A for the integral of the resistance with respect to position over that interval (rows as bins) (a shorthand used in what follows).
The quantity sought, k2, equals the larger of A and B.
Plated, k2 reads 96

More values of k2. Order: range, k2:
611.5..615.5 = 86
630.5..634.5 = 97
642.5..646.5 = 106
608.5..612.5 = 91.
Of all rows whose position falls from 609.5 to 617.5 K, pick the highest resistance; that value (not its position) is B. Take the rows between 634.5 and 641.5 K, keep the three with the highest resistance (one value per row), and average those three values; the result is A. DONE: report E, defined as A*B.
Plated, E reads 584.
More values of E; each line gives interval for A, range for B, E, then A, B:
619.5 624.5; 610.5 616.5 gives 565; 24.1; 23.4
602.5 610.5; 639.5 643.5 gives 567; 23.1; 24.5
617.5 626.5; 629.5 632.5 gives 642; 24.7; 26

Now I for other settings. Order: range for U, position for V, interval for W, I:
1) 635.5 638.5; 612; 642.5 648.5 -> 0.0469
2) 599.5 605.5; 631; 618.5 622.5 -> 0.0433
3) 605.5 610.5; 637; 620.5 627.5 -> 0.0438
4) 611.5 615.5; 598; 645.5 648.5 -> 0.0507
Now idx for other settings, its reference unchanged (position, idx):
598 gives 0.06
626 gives 0.00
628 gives 0.05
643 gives 0.03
